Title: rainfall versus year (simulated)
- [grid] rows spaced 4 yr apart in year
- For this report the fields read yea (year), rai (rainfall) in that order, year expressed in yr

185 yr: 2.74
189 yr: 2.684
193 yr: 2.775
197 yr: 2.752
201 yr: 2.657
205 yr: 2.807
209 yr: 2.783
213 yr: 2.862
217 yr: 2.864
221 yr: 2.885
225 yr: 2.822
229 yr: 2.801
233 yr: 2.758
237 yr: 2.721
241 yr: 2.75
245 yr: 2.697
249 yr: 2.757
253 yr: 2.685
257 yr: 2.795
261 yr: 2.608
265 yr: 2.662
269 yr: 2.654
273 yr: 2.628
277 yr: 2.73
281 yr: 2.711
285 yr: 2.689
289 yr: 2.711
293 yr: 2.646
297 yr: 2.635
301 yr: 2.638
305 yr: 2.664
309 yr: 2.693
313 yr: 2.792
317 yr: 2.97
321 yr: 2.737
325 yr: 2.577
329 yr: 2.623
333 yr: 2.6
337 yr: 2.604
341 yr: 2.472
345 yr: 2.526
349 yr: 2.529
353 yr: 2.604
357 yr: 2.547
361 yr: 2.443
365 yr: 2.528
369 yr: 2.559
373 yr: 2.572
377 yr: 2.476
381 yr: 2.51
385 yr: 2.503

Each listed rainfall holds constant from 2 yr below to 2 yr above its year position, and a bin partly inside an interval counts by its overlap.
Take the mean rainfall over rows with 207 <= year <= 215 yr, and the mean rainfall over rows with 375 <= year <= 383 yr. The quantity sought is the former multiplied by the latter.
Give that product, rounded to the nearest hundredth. 7.04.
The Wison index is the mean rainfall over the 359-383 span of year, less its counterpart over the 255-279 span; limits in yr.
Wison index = -0.16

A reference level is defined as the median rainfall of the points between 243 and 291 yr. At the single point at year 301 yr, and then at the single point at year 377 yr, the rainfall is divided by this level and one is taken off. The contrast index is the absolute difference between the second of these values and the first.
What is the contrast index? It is 0.06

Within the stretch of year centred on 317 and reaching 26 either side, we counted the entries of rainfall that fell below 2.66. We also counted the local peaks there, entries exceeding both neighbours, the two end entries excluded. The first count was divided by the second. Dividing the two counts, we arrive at 2.7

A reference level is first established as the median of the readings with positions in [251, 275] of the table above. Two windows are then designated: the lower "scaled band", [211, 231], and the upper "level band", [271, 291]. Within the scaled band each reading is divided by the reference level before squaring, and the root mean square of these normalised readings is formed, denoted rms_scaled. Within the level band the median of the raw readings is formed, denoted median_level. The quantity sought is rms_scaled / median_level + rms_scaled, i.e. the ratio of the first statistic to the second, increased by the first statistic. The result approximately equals 1.47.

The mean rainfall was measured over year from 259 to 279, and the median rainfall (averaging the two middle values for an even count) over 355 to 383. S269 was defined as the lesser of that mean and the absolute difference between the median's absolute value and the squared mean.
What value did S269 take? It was 2.66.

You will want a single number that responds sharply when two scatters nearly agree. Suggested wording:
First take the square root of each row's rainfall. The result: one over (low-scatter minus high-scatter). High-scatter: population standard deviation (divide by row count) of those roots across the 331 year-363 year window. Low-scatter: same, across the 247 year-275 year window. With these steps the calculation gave 813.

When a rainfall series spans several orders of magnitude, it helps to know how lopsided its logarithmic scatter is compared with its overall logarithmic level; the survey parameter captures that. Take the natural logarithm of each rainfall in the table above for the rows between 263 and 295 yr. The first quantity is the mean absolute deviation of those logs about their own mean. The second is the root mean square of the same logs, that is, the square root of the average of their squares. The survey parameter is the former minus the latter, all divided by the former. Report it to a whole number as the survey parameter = -83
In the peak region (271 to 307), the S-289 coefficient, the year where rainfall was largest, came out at 277 yr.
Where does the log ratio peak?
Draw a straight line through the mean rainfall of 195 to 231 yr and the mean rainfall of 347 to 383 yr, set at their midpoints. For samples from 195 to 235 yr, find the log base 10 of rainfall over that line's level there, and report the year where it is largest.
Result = 221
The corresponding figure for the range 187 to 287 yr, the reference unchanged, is 221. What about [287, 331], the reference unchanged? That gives 317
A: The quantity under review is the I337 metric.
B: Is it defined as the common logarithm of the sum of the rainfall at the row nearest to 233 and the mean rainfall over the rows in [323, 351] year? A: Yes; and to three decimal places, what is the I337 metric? 0.726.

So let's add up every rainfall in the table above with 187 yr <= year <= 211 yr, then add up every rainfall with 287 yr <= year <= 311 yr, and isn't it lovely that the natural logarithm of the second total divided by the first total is -0.029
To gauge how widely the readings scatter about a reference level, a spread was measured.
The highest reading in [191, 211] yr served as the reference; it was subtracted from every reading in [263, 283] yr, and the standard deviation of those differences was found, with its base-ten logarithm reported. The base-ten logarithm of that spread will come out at -1.4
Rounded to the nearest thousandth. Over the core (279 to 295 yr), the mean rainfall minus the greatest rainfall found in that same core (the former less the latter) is -0.022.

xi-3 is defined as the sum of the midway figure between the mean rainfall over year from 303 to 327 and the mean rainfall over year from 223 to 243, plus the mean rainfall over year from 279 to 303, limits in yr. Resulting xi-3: 5.43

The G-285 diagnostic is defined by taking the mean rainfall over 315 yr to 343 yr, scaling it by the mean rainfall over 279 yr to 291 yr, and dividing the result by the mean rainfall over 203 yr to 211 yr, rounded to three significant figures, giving 2.57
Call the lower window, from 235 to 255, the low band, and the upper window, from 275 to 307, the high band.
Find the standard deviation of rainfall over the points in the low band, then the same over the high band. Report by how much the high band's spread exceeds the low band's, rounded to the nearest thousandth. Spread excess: 0.006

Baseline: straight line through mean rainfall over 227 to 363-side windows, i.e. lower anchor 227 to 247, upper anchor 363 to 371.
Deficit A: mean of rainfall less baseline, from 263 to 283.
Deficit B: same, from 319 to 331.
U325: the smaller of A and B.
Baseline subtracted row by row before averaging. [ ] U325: -0.012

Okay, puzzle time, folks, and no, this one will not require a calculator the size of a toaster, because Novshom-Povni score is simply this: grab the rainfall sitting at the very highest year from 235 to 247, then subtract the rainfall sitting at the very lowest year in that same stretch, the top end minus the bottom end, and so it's -0.024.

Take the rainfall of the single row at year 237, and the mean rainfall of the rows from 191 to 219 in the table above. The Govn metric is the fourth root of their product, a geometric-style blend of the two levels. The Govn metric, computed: 1.66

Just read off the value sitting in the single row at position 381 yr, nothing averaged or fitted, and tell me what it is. 2.51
